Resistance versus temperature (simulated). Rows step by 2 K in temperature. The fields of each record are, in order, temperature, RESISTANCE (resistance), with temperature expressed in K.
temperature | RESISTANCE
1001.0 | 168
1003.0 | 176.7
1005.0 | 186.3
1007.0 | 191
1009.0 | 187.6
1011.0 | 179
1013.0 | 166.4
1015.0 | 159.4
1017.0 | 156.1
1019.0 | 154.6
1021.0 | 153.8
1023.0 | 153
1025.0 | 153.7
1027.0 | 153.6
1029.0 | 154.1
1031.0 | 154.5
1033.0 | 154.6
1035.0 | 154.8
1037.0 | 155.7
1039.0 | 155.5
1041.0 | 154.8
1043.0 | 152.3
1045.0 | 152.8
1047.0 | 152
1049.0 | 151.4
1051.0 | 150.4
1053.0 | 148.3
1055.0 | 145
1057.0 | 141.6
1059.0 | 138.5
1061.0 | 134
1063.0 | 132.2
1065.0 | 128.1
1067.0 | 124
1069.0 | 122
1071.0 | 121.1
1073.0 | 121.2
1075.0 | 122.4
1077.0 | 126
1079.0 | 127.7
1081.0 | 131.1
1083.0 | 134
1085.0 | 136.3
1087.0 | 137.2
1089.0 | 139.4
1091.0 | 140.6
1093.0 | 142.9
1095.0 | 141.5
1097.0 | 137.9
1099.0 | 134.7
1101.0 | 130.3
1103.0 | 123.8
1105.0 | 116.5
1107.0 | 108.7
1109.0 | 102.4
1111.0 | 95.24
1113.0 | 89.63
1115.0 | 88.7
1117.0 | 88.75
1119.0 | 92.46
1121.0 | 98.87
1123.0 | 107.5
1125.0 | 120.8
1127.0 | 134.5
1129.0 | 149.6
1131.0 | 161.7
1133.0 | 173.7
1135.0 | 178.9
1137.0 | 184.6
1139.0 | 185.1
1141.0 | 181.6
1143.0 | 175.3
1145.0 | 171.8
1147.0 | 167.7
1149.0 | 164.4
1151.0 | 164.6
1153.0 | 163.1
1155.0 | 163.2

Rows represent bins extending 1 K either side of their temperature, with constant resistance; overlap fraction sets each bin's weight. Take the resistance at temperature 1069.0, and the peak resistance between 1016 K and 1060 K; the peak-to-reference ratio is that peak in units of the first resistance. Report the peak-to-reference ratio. 1.3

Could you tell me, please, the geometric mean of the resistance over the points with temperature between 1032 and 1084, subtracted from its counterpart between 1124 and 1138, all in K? 17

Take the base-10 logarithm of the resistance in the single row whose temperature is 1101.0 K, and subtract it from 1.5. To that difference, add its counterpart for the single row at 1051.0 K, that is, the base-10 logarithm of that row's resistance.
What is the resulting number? 1.56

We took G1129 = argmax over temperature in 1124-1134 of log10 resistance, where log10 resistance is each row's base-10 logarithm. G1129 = 1133.0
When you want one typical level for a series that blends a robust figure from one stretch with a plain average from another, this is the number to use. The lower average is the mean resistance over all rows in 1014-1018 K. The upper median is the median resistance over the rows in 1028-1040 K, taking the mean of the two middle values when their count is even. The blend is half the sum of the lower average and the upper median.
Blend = 156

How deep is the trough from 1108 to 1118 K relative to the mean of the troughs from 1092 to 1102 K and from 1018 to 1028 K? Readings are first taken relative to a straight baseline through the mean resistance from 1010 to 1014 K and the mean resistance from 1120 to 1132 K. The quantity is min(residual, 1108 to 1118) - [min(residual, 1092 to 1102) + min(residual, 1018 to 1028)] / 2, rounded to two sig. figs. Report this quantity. -33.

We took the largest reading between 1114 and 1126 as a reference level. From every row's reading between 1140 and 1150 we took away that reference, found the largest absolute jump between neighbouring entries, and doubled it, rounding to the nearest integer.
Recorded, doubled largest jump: 13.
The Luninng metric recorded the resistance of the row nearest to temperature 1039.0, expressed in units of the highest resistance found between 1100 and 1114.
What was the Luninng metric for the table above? 1.2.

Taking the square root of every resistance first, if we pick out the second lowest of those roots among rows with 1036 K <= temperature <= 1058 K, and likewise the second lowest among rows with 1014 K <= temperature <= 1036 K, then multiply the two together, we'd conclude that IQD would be 149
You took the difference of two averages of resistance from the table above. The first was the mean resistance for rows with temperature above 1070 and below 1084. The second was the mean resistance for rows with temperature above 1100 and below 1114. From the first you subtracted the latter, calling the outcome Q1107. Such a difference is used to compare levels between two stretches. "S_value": 17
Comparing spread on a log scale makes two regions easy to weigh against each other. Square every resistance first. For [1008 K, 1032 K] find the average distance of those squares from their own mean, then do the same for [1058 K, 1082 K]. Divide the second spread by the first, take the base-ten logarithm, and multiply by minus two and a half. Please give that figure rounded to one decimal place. 1.0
